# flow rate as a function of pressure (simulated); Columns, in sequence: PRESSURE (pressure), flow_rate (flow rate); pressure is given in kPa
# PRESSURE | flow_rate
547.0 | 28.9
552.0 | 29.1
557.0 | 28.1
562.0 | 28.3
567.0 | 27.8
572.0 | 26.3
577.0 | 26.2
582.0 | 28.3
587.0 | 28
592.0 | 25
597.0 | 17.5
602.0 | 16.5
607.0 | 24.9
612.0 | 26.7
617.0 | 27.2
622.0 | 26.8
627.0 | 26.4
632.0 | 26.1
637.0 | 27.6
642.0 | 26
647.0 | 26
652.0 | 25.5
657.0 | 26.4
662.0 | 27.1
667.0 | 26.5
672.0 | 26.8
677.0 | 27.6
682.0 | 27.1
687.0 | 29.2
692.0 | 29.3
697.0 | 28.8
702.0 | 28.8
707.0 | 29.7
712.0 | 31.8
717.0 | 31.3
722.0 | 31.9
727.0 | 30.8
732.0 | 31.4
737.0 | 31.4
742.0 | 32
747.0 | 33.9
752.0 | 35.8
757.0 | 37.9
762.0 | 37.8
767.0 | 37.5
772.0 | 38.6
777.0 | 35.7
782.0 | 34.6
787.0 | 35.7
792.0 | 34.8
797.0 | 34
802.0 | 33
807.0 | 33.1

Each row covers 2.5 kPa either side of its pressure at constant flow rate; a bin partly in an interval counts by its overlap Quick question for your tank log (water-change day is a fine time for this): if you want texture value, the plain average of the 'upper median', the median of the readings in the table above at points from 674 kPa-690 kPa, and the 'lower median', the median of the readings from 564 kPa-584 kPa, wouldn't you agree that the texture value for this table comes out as 27.3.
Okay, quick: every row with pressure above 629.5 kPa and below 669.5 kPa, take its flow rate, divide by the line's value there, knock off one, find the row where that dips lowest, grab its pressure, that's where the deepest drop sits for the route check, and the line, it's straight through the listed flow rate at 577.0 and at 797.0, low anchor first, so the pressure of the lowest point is 652.0 kPa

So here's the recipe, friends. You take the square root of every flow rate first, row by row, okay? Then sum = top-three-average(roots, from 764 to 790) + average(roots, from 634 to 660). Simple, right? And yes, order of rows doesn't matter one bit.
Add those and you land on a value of 11.2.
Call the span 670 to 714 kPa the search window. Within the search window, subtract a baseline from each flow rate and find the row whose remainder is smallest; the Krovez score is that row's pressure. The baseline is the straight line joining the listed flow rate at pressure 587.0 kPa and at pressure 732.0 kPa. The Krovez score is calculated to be 672.0 kPa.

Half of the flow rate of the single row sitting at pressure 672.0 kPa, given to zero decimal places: 13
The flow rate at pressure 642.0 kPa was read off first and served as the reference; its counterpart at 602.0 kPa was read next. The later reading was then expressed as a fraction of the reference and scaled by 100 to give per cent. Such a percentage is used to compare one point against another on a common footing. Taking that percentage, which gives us 63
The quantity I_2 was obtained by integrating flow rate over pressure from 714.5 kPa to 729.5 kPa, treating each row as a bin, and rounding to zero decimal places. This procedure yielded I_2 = 470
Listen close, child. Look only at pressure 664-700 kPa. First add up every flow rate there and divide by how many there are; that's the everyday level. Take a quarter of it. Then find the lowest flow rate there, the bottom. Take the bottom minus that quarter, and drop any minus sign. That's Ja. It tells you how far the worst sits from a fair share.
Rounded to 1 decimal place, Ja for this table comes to 19.5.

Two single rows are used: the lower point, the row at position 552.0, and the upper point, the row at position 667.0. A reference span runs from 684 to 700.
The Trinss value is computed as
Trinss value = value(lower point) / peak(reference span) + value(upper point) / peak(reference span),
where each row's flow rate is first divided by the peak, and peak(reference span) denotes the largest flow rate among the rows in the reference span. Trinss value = 1.90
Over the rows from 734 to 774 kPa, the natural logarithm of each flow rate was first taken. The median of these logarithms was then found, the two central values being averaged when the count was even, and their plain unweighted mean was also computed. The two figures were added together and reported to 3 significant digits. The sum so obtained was 7.17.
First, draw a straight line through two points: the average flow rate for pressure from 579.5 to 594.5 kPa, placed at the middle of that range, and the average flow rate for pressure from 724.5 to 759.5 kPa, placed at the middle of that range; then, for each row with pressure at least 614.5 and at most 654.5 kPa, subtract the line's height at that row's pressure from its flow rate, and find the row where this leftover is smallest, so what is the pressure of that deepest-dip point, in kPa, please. 652.0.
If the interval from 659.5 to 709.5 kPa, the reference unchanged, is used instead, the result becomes 682.0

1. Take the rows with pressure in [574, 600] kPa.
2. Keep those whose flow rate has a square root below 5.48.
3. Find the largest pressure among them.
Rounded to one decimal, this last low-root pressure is 597.0 kPa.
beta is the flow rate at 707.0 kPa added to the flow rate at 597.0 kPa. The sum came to 47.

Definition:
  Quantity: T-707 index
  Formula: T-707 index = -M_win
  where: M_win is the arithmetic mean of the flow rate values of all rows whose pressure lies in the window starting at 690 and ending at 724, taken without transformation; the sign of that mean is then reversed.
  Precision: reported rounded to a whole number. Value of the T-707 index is -30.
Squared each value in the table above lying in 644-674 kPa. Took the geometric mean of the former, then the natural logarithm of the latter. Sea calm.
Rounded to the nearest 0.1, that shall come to 6.5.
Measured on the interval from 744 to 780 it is 7.2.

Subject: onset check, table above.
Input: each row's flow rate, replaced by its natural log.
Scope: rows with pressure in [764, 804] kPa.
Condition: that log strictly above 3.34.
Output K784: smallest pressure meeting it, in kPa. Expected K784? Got 767.0 kPa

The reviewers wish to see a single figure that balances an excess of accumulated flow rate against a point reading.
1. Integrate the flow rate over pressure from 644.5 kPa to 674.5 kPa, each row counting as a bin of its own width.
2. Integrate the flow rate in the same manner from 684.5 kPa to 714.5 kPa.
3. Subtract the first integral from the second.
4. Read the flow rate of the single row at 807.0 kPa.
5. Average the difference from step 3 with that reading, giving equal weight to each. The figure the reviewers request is 65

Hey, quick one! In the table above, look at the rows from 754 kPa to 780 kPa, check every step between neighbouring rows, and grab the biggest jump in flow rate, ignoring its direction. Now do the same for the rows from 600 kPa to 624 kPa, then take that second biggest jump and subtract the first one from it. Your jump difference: 5.50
